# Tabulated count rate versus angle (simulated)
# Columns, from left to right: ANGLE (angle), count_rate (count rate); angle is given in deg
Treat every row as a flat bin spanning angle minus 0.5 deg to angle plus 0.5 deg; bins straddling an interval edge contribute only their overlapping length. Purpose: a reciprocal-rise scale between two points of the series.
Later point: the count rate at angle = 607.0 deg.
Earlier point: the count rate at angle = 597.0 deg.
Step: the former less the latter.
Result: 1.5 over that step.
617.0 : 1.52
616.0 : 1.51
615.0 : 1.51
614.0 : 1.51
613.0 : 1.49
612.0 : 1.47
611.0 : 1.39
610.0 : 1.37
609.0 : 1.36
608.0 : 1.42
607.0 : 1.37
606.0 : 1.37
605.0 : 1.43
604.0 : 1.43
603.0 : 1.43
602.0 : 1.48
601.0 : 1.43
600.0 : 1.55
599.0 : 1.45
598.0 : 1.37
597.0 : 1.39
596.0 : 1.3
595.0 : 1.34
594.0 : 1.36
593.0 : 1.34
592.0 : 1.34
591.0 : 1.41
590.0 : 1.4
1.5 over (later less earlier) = -75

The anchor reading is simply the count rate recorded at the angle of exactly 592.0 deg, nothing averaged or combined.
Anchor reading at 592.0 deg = 1.34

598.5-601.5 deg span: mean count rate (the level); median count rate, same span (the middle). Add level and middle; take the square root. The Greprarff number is 1.71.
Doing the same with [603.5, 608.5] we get 1.68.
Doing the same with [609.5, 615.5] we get 1.71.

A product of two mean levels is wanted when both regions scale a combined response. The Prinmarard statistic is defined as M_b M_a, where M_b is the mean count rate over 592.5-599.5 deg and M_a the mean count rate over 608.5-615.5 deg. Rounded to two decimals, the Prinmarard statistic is 1.97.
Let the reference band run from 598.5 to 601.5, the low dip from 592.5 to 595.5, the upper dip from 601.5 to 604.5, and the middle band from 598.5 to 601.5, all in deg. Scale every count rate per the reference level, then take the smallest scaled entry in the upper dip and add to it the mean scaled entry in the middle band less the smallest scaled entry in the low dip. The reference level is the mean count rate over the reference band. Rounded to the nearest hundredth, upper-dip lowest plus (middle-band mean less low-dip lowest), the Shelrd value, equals 1.06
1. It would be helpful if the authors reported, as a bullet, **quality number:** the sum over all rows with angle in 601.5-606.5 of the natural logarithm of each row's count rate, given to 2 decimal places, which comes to 1.78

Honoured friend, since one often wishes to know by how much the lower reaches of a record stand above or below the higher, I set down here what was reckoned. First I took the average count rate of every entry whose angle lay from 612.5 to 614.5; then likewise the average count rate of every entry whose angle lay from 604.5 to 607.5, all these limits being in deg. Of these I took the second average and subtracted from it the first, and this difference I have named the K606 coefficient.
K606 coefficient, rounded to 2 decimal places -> -0.11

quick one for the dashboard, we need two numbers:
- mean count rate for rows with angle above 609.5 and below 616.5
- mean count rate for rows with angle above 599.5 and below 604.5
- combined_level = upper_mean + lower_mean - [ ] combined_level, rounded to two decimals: 2.93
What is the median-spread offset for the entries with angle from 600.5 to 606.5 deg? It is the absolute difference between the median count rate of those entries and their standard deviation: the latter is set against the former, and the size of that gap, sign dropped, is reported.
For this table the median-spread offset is 1.40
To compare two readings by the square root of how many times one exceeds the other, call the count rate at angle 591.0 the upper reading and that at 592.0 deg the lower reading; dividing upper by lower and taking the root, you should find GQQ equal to 1.026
